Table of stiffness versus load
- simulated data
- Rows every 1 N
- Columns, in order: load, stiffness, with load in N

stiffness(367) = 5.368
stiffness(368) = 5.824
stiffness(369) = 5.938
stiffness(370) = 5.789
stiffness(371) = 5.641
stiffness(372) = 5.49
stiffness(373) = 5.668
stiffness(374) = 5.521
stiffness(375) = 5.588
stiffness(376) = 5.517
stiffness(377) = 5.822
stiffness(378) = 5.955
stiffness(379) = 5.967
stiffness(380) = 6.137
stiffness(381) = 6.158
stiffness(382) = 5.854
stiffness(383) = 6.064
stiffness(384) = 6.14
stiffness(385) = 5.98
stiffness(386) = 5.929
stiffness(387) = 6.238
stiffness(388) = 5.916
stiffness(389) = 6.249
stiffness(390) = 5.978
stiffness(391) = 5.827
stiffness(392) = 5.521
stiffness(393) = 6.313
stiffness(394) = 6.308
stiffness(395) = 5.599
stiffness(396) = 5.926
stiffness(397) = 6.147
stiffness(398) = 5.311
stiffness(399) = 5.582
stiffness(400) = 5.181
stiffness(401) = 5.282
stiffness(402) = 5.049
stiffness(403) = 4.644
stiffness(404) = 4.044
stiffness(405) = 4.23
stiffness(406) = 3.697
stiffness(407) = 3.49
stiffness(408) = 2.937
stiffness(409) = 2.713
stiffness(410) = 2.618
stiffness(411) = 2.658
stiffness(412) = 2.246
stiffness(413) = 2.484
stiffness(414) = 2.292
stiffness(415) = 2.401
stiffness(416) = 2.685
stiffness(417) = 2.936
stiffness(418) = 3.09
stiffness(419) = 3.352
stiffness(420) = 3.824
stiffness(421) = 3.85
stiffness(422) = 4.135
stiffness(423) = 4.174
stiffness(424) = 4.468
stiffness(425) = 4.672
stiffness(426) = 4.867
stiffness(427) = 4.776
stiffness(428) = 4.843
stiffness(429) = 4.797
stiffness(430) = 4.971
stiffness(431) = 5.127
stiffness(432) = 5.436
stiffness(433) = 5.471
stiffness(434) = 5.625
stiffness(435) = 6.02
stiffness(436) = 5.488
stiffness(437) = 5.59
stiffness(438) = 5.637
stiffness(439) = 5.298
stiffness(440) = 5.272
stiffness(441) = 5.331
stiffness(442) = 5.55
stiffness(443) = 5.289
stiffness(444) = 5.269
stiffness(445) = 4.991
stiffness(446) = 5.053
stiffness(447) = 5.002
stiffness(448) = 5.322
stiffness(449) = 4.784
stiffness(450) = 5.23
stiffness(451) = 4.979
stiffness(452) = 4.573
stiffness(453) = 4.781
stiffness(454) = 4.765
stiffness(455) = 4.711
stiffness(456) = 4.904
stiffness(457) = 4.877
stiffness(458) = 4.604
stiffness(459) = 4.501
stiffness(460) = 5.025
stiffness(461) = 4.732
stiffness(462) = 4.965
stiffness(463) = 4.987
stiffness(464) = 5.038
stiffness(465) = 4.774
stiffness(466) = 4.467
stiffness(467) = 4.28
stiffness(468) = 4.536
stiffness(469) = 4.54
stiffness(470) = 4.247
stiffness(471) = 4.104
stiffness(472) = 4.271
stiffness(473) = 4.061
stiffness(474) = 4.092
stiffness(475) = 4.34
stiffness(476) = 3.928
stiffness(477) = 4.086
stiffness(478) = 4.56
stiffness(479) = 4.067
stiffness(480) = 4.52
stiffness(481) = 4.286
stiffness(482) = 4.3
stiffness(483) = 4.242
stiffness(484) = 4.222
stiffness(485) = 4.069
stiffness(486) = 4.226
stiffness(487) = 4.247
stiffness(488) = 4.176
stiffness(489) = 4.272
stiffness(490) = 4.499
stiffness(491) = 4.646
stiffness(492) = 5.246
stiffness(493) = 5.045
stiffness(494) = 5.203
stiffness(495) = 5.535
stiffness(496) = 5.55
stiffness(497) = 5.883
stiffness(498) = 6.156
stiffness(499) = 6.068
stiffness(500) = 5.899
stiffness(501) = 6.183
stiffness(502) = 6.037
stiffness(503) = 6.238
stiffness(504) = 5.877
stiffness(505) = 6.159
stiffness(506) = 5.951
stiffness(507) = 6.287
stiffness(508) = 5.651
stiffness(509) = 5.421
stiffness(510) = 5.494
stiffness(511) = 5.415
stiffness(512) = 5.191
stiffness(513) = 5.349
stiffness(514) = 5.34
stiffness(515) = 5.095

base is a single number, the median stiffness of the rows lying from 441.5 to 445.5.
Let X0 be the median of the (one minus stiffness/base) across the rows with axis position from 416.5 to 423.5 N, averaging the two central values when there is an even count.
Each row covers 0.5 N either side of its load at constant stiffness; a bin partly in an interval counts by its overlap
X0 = 0.28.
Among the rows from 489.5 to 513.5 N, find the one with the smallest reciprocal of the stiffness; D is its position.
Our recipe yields 507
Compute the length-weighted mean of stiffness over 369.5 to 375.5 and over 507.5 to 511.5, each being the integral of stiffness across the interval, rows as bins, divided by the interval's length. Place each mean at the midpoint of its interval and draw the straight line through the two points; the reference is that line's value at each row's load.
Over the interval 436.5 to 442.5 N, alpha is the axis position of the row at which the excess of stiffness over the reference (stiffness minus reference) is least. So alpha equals 440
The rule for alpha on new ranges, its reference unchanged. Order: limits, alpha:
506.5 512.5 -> 512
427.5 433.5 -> 429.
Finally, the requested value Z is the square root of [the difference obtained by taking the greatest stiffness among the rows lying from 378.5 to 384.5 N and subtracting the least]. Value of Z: 0.55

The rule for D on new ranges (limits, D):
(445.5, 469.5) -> 448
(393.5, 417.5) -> 394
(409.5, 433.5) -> 433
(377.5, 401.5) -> 393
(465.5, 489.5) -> 478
